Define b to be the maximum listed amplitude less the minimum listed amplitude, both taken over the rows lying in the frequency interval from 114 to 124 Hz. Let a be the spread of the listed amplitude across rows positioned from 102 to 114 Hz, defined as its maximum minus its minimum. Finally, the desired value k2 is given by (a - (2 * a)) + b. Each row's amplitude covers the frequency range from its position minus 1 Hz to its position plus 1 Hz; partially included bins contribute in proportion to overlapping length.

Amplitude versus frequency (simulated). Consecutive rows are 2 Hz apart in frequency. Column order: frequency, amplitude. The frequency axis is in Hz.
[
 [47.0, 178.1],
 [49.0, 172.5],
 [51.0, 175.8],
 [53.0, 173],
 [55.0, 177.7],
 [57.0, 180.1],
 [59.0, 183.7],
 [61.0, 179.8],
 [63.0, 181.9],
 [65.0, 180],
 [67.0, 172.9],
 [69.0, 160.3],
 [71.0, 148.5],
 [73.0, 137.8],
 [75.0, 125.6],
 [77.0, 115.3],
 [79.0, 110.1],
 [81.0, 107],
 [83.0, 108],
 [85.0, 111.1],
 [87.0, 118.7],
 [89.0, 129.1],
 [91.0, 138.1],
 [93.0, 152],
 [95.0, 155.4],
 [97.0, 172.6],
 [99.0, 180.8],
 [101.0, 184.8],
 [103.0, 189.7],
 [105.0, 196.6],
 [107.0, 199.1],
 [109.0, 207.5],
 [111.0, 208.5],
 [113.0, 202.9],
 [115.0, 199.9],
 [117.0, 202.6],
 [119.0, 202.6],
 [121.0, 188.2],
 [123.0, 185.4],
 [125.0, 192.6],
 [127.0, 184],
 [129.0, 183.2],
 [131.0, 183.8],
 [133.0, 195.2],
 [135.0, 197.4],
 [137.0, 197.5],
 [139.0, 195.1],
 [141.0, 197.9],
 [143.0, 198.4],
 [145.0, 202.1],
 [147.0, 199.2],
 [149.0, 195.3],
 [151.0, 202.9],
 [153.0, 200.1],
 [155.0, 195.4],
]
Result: -2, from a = 19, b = 17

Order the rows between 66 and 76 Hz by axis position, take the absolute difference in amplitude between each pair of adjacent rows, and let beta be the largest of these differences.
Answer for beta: 13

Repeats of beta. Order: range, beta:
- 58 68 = 7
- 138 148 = 4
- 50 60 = 5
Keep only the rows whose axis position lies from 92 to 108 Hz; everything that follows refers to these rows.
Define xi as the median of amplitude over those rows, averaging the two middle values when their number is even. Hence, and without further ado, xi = 183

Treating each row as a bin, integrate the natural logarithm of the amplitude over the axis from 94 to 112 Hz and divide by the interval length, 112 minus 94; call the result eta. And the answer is 5.23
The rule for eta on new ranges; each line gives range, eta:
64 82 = 4.92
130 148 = 5.28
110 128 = 5.28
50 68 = 5.18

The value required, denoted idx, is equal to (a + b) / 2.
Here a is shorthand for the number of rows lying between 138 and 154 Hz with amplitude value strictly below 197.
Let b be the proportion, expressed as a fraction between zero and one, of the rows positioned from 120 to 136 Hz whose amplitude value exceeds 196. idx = 1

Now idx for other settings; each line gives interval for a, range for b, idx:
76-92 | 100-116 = 4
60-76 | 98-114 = 4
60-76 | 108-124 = 4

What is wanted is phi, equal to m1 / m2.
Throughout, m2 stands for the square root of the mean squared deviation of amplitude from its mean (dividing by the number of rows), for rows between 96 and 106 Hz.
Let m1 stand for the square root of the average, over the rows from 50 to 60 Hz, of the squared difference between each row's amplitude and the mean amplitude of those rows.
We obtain 0.5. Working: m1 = 4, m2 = 8.1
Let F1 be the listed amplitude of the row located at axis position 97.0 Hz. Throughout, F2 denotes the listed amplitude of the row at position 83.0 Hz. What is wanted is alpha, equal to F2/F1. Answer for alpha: 0.6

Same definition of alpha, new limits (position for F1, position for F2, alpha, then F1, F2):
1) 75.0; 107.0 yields 1.6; 125.6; 199.1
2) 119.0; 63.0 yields 0.9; 202.6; 181.9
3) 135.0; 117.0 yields 1.0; 197.4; 202.6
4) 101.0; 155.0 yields 1.1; 184.8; 195.4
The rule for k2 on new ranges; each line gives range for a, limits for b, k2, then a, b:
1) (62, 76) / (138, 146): -49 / 56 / 7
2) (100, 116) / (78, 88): -12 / 24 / 12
